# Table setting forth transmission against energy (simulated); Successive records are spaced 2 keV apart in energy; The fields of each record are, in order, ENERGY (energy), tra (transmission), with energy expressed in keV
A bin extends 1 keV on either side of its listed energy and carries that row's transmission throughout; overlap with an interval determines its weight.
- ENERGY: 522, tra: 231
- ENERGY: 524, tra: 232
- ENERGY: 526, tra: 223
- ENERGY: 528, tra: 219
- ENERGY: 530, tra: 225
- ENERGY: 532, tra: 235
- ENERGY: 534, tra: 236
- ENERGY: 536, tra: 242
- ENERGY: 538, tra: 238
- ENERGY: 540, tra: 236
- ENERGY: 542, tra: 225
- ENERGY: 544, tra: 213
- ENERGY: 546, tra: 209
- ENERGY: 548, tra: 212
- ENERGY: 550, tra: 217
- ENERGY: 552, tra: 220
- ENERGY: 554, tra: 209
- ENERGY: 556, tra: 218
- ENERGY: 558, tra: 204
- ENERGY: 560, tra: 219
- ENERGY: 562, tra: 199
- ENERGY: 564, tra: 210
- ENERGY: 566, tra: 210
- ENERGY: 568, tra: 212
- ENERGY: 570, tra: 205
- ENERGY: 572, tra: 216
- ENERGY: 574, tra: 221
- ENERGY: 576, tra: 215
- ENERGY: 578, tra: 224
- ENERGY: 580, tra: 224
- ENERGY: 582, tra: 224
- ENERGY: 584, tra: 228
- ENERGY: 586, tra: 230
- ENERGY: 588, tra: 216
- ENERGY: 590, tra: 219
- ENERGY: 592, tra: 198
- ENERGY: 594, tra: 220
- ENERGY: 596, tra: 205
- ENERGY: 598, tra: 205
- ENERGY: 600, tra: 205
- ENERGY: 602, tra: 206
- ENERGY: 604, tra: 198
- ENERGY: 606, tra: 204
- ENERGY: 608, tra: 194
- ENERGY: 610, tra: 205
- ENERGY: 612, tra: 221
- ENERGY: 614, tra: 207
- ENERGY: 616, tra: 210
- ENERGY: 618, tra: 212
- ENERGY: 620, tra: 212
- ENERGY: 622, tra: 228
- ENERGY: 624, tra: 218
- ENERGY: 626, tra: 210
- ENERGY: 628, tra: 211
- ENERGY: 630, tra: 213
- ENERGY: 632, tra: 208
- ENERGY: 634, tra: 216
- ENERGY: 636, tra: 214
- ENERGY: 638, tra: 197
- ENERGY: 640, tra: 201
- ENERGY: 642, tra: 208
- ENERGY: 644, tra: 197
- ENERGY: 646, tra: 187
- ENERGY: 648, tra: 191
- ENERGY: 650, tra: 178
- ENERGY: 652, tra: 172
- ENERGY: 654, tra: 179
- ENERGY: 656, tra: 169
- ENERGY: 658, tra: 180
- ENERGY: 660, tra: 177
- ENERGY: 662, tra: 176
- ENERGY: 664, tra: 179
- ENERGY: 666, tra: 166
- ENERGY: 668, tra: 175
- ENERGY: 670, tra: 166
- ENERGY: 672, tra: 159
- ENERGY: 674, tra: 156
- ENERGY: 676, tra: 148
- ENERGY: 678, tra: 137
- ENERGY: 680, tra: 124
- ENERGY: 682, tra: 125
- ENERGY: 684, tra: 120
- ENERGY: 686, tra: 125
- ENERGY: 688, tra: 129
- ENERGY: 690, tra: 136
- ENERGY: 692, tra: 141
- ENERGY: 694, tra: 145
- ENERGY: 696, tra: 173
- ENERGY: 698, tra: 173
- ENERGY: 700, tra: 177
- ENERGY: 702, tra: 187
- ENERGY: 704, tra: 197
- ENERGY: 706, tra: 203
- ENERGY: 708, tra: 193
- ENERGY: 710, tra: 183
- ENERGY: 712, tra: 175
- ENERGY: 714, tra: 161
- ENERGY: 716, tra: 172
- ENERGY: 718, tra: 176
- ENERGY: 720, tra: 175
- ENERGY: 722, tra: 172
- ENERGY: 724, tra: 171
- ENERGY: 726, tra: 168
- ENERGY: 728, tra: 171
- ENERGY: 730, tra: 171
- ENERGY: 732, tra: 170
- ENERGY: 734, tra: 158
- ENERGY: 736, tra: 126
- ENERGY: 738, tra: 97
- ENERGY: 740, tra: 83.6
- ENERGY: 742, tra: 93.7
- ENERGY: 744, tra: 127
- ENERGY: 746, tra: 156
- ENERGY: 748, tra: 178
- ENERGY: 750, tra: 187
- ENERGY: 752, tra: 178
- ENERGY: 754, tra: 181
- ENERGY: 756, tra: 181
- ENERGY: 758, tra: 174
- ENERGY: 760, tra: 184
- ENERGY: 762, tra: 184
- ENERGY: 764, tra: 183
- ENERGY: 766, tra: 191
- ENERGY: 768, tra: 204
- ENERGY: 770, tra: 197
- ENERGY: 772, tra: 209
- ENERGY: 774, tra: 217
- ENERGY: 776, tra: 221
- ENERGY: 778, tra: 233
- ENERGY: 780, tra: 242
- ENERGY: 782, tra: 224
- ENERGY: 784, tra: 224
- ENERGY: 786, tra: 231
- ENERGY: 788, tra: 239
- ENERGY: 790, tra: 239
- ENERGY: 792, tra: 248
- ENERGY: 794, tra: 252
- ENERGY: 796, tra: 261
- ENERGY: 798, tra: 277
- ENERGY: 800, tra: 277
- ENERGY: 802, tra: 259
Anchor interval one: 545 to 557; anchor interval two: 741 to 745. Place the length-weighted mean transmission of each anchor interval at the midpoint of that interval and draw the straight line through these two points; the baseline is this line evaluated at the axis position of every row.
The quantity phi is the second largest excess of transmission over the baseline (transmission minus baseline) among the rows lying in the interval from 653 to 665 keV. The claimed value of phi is 24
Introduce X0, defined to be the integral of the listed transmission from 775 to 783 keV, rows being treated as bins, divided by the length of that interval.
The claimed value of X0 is 230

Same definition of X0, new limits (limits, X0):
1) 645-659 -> 179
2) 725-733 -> 170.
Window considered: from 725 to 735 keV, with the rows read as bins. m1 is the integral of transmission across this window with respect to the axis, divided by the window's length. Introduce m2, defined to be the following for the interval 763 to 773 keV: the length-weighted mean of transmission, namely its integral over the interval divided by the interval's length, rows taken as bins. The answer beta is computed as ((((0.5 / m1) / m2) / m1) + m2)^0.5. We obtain 14.0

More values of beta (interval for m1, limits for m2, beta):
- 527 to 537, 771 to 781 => 15.0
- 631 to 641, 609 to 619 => 14.5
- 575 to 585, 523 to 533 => 15.1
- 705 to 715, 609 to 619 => 14.5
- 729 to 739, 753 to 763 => 13.4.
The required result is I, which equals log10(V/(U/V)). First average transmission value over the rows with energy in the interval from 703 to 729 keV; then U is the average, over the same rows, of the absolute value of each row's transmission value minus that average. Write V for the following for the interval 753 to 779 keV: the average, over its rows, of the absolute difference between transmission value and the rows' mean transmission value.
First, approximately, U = 10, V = 15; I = 1.4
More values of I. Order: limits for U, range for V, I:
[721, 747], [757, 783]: 1.0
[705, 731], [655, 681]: 1.4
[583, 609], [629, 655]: 1.2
